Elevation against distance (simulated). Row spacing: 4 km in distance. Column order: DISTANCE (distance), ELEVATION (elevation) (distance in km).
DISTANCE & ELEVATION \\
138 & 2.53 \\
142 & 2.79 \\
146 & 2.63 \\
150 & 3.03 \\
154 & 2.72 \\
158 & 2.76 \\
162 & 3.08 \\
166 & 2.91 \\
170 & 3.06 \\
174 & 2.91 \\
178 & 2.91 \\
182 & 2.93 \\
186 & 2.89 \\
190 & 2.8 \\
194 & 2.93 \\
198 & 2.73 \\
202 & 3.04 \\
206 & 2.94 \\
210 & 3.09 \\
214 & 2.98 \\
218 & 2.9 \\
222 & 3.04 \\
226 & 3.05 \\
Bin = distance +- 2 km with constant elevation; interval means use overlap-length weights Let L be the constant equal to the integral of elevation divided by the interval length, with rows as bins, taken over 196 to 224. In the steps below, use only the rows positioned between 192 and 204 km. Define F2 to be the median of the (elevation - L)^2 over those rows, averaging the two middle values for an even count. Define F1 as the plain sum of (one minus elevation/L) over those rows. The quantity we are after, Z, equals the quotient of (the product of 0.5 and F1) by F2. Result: 4.8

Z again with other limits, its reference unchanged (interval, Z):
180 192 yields 9.0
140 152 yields 2.5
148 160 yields 1.6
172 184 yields 8.8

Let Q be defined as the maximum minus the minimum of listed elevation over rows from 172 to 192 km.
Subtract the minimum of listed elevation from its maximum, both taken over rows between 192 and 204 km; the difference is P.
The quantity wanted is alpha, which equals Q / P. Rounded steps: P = 0.31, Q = 0.13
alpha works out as 0.4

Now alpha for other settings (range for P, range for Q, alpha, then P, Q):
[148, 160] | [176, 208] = 1.0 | 0.31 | 0.31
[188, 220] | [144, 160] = 1.1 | 0.36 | 0.40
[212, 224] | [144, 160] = 2.9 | 0.14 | 0.40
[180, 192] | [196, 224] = 2.8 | 0.13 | 0.36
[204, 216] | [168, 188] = 1.1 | 0.15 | 0.17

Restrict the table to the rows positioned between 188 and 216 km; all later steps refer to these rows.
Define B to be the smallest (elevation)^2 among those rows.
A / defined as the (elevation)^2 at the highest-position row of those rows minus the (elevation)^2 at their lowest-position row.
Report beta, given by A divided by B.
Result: 0.140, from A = 1.0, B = 7.5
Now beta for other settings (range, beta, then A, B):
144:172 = 0.354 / 2.4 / 6.9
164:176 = 0.000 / 0.0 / 8.5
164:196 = 0.015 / 0.1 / 7.8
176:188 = -0.014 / -0.1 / 8.4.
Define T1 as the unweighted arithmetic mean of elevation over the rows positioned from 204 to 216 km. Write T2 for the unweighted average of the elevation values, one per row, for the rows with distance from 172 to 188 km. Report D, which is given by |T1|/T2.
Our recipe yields 1.032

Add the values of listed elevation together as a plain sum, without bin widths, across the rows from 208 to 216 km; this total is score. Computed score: 6.1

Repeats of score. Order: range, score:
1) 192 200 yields 5.7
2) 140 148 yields 5.4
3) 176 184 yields 5.8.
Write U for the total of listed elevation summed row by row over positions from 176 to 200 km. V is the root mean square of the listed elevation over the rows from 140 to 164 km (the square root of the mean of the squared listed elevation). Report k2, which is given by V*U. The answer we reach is 48.8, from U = 17.2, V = 2.84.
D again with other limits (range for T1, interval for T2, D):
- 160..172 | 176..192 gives 1.047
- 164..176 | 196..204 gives 1.026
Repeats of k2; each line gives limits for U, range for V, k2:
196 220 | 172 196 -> 51.2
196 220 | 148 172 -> 51.8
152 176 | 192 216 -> 51.5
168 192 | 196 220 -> 51.6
